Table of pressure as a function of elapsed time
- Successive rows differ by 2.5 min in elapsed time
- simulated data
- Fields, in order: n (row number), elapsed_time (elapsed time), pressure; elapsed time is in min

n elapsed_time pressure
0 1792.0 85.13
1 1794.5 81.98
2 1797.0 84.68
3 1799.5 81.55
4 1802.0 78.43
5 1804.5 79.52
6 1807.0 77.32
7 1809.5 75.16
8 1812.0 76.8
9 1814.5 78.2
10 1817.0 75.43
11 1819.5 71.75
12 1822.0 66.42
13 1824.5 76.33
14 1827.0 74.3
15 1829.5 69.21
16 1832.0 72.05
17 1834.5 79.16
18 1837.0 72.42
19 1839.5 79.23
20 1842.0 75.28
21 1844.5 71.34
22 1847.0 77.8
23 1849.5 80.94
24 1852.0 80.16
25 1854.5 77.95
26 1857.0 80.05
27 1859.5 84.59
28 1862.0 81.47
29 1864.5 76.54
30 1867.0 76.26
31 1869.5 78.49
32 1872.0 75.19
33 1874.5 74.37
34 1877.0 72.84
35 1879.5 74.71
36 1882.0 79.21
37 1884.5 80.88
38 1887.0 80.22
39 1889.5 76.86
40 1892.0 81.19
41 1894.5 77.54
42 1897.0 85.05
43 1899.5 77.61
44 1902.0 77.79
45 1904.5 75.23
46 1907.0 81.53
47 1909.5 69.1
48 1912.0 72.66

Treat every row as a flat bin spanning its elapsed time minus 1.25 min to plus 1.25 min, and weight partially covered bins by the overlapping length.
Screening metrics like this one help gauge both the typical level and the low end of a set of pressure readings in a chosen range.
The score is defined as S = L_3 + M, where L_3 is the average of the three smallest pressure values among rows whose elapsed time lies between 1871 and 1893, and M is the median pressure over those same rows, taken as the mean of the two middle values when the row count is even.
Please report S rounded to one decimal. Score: 150.8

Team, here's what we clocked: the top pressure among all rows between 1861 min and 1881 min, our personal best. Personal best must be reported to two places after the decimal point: 81.47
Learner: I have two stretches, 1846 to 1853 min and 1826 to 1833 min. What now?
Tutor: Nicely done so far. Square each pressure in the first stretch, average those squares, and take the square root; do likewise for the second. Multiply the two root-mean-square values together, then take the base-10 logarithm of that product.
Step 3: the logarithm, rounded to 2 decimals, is 3.76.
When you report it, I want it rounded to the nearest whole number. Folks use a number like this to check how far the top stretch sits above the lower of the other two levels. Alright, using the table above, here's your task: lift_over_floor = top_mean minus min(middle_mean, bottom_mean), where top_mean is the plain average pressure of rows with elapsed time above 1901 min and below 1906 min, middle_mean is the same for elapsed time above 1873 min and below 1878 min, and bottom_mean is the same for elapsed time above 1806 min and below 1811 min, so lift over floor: 3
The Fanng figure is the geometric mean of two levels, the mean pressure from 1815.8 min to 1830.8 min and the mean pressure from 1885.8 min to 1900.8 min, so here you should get 75.9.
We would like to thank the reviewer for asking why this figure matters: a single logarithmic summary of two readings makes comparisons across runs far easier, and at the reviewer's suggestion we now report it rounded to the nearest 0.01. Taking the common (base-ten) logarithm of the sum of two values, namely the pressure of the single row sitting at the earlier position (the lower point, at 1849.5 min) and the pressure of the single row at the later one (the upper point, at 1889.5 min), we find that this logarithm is 2.20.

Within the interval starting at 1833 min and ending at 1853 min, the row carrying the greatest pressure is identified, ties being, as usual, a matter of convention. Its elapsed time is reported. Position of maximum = 1849.5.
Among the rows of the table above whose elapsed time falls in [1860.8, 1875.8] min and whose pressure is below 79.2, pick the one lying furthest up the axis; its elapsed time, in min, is 1874.5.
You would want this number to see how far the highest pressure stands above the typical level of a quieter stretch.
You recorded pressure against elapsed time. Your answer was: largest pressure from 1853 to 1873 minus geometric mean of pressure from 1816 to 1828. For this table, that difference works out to 11.8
